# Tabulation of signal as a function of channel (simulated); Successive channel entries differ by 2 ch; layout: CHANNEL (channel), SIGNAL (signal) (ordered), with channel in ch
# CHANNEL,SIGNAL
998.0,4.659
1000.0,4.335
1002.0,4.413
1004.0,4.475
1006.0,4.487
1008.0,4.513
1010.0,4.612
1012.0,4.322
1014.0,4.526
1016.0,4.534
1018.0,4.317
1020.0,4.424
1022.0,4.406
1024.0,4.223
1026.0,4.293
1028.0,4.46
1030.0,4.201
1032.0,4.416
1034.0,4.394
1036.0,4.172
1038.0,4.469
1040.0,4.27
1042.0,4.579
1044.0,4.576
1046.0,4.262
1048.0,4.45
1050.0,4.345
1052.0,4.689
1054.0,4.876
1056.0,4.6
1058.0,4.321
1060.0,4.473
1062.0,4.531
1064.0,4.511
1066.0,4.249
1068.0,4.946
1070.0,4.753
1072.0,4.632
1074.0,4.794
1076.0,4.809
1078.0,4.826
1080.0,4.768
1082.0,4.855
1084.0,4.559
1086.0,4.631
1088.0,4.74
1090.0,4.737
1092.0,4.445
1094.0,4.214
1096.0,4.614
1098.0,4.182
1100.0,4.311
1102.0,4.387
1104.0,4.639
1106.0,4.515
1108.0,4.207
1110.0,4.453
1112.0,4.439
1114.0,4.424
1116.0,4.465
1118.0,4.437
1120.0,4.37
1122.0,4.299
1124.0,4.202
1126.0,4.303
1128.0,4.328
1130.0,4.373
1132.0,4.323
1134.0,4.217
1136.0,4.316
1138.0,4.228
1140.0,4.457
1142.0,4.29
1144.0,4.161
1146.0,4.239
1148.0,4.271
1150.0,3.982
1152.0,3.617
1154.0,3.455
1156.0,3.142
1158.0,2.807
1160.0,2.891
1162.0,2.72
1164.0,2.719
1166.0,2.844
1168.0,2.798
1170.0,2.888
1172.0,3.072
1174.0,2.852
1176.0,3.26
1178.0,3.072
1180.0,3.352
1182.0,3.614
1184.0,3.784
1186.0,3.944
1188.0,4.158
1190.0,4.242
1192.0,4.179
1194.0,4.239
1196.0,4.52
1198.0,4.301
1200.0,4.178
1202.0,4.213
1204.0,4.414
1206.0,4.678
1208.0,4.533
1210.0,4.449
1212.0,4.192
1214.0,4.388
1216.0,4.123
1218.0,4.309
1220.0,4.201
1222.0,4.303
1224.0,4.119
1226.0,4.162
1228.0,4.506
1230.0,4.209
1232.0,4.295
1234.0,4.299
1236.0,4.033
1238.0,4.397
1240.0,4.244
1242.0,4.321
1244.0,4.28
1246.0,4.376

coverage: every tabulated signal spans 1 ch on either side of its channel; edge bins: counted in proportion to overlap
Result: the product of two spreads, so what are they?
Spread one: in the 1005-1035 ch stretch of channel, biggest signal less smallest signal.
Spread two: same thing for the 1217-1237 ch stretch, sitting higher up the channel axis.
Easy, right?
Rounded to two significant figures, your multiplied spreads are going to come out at 0.19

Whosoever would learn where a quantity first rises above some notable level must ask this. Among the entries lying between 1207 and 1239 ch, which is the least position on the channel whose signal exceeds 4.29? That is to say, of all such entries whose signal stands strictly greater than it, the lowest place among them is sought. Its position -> 1208.0 ch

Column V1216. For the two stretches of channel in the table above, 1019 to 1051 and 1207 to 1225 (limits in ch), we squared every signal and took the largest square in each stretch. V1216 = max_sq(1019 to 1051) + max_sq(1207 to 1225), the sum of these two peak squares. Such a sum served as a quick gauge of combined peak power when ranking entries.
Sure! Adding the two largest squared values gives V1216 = 41.5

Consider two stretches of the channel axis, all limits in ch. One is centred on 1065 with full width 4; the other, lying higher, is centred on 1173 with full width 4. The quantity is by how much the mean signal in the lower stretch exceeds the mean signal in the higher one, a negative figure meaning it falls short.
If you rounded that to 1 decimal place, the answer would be 1.4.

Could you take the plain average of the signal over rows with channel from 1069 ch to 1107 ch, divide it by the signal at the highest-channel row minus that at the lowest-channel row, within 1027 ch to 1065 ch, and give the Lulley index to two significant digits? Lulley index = 90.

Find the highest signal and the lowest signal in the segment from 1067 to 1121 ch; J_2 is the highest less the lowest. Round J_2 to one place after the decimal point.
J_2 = 0.8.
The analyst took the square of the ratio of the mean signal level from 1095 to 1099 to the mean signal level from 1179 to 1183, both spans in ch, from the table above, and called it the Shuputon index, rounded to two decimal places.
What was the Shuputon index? 1.59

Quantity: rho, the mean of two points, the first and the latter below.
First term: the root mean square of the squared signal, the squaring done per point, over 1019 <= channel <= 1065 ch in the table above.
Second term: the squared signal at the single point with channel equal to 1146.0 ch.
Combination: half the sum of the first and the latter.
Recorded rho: 19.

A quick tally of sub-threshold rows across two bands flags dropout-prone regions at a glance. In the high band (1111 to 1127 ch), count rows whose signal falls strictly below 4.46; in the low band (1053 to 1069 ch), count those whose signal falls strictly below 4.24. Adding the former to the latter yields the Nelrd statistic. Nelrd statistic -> 7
